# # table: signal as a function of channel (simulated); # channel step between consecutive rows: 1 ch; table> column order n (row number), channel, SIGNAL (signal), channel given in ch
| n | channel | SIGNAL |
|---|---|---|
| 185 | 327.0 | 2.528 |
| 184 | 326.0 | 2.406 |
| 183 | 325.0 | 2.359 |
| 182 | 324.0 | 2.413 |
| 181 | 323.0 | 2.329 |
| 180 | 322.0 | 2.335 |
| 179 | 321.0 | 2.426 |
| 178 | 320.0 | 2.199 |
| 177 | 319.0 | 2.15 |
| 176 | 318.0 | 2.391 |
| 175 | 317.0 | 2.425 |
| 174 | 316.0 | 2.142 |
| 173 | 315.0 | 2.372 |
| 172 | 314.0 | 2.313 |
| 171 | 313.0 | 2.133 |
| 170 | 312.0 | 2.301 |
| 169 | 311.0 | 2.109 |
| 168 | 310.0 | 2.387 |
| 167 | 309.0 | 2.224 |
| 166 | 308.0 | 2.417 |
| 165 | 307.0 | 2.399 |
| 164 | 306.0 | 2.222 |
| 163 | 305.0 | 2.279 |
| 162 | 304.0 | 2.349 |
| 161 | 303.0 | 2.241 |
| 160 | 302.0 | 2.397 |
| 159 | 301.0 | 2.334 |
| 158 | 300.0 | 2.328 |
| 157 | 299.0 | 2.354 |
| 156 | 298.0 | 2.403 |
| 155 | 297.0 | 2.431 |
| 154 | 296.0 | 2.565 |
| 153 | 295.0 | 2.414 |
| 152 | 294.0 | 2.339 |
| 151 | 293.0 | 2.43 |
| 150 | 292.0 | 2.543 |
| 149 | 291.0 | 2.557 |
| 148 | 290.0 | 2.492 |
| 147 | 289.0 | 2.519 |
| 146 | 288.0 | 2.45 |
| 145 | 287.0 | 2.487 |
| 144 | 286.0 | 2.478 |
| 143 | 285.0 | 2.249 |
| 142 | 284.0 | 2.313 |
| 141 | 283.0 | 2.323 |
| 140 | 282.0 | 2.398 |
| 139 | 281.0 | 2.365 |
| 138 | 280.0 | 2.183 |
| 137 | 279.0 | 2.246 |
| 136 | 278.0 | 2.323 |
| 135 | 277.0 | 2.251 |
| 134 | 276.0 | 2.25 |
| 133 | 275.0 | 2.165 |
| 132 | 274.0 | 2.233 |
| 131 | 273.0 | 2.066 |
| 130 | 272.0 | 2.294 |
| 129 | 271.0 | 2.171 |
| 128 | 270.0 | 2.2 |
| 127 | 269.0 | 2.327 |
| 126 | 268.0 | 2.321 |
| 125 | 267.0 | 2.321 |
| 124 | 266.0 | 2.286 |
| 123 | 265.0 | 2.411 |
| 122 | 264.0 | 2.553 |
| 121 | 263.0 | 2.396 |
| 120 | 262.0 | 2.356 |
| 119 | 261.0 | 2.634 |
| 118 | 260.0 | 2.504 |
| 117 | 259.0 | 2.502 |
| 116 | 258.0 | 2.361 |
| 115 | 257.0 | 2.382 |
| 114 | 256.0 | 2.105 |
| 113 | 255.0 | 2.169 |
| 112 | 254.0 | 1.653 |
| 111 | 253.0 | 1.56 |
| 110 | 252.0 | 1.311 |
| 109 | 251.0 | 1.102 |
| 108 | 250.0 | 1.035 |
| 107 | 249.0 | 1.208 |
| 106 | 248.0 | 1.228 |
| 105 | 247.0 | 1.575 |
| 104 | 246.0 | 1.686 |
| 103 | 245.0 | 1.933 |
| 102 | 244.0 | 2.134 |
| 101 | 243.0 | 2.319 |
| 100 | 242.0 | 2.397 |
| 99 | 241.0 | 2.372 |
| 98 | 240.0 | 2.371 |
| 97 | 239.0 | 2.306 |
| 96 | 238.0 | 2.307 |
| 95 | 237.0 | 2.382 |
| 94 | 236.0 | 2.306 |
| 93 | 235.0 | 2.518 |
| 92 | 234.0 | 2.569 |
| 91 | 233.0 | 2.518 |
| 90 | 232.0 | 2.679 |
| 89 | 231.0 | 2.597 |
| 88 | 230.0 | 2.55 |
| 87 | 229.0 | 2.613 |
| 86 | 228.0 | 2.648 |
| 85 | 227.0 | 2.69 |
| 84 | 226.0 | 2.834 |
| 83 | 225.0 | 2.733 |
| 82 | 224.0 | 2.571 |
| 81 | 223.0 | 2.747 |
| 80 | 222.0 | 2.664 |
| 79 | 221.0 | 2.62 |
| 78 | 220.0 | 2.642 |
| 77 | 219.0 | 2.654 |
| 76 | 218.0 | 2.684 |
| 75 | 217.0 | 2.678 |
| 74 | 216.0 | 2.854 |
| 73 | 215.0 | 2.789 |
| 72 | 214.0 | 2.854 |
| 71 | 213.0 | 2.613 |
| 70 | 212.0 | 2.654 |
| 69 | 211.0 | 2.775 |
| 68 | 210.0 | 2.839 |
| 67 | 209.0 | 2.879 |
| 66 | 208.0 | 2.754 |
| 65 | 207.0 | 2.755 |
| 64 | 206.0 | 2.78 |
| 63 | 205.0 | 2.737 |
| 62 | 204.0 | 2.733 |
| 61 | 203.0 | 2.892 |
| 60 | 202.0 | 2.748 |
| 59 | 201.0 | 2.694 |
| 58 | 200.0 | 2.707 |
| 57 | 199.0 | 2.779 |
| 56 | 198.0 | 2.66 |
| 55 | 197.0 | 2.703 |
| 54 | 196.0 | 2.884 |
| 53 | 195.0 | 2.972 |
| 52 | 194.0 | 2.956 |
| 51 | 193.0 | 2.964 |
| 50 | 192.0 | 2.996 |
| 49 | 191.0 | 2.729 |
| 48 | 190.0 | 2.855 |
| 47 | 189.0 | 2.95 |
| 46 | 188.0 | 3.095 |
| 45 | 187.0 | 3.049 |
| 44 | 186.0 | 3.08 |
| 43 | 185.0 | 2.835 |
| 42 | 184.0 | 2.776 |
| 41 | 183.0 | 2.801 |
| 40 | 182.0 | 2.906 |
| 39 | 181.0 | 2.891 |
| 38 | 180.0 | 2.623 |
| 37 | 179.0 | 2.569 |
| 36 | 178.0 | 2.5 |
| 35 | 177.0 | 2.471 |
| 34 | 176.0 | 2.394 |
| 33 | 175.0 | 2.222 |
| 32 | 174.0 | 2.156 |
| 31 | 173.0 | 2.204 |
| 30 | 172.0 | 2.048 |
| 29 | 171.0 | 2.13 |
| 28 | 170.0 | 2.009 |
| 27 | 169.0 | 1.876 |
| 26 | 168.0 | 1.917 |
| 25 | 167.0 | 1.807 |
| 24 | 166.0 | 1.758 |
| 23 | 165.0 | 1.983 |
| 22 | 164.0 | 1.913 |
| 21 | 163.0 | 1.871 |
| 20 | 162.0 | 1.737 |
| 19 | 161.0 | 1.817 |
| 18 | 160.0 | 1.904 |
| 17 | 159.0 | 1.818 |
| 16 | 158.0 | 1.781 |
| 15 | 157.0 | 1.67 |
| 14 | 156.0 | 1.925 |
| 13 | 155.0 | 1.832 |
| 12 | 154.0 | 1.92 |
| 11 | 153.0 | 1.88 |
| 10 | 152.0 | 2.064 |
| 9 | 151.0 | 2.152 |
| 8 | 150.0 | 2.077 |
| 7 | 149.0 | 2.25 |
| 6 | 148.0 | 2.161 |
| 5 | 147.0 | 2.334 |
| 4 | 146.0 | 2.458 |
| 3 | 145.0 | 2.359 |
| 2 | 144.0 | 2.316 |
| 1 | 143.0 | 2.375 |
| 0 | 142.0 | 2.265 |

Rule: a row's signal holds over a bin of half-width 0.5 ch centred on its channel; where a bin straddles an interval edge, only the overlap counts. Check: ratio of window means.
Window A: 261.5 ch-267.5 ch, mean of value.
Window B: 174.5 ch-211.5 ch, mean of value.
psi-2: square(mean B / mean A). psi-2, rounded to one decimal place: 1.4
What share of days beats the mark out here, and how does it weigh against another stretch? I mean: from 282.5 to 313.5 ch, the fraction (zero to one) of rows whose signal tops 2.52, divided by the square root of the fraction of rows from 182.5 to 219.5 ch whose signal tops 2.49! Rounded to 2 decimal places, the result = 0.10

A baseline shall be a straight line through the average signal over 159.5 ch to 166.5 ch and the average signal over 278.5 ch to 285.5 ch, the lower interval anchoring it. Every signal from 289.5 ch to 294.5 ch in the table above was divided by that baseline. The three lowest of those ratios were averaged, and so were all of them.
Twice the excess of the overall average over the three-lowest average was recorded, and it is 0.046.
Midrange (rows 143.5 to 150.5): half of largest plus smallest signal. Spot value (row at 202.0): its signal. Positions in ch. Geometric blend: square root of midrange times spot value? 2.50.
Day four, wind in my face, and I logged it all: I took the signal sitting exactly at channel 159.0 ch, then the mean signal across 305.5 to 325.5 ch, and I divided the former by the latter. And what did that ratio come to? 0.79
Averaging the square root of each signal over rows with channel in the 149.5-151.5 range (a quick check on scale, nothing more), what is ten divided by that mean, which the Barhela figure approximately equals 6.9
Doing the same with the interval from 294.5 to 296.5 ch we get 6.3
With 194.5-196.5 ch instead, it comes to 5.8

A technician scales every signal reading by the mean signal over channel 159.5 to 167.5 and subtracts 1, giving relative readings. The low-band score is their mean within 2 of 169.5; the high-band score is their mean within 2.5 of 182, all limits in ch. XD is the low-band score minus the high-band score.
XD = -0.4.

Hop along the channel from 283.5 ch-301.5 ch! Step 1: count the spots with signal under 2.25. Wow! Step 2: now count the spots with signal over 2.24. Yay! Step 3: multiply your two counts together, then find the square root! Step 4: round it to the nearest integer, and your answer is 4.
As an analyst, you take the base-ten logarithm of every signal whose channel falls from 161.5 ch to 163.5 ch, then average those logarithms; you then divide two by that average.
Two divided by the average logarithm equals 7.81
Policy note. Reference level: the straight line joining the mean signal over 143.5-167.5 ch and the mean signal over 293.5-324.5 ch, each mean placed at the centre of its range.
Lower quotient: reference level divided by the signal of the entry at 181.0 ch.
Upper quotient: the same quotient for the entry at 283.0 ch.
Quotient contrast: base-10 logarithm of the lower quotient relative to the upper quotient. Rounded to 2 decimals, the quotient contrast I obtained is -0.14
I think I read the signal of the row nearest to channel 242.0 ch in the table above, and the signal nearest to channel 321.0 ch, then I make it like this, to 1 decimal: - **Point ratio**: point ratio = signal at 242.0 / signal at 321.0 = 1.0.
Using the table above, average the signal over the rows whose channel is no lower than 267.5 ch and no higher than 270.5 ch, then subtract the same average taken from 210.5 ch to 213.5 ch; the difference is -0.40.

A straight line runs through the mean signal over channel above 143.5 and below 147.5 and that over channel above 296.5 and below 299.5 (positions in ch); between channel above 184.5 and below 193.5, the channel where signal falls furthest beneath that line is 191.0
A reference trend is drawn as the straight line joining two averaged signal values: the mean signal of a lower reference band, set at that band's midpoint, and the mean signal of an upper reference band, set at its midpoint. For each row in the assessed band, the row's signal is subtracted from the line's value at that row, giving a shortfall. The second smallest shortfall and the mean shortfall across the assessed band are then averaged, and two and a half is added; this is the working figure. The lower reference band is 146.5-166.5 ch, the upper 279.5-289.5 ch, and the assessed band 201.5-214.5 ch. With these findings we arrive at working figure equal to 1.8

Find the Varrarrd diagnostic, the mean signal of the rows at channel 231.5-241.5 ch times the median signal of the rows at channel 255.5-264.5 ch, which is 5.8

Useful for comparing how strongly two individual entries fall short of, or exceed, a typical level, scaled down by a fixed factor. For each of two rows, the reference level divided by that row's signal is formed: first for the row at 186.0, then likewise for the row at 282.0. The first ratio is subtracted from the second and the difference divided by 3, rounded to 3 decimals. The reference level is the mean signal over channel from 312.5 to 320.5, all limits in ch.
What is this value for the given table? 0.070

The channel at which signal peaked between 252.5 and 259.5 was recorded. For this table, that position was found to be 259.0 ch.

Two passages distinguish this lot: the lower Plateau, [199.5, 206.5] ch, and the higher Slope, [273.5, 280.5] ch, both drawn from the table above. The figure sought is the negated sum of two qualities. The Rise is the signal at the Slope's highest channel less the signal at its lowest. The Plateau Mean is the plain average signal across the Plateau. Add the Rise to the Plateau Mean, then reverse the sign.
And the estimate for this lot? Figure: -2.7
